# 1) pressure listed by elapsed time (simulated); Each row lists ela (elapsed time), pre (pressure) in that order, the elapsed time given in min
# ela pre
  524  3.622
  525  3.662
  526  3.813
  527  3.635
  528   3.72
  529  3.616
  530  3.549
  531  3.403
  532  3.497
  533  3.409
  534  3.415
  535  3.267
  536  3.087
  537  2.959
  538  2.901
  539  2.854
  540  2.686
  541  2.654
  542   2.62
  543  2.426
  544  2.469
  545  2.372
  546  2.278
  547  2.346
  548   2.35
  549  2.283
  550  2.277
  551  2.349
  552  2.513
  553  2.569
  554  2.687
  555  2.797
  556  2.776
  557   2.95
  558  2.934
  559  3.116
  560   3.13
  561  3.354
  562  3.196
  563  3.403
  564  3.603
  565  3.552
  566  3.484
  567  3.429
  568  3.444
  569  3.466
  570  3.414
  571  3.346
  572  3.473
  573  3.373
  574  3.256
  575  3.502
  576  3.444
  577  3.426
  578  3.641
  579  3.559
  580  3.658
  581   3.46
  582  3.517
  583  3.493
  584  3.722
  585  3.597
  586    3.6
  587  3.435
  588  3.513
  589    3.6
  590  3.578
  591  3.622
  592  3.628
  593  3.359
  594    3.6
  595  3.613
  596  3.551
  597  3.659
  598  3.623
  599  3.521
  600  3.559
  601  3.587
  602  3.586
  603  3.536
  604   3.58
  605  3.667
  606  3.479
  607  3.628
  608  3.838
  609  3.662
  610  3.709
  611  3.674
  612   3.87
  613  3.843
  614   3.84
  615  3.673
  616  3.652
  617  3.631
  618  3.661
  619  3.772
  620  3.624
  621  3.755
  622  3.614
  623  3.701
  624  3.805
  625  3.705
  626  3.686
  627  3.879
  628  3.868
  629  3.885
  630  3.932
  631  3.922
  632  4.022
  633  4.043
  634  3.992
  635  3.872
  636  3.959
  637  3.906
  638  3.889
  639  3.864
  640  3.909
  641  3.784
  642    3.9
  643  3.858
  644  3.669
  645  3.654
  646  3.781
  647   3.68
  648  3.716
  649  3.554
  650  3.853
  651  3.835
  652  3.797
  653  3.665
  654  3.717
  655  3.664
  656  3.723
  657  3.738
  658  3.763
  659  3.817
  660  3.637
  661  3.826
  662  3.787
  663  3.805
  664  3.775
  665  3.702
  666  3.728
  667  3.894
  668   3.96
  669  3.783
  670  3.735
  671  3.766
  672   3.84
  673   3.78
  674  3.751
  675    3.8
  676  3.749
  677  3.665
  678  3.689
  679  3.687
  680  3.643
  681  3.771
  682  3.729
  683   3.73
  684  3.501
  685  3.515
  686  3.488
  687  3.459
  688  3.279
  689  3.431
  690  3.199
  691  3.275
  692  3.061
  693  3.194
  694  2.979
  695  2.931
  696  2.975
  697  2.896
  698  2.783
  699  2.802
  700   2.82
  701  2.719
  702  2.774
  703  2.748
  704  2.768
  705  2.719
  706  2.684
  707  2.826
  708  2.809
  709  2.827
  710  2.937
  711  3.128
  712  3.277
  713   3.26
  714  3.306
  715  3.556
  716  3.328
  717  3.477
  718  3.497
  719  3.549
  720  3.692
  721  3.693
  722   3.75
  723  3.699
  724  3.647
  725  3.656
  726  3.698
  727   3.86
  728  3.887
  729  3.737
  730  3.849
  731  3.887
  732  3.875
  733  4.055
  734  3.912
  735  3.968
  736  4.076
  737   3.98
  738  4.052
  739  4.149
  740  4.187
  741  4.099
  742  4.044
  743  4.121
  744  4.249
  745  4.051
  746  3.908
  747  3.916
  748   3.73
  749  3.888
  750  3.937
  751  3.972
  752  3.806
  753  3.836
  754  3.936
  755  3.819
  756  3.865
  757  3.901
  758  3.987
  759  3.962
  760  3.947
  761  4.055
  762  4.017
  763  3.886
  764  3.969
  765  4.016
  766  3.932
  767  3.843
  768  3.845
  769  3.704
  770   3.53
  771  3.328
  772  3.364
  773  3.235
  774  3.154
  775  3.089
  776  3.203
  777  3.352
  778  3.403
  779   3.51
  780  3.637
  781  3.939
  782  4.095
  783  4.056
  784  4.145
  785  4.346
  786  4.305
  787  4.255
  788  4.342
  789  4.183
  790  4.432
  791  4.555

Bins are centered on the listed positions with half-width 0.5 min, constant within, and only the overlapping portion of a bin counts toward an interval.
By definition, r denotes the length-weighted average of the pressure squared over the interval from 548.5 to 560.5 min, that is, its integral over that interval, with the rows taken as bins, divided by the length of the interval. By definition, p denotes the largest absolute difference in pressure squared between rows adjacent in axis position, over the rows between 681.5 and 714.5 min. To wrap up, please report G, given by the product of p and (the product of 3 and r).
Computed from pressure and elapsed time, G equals 37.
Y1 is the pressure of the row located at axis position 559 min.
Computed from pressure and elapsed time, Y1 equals 3.116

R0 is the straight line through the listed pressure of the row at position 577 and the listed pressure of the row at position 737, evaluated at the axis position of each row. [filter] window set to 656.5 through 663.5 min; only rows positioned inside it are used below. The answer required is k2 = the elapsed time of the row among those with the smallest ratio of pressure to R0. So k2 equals 660 min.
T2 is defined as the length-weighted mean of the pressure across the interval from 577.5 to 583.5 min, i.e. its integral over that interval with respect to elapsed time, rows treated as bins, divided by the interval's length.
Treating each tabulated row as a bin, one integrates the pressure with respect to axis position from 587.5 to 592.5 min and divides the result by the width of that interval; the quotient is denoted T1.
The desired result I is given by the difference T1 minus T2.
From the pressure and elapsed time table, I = 0.03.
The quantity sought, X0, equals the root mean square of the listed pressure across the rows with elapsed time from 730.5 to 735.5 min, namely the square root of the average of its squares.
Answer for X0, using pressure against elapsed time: 3.9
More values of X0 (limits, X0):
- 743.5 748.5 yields 4.0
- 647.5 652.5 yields 3.8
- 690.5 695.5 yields 3.1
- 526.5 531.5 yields 3.6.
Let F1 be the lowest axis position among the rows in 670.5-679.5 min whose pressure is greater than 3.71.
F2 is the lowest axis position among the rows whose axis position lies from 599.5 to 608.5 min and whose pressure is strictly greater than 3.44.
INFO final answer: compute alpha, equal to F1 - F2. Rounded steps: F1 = 671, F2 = 600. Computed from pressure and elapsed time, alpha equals 71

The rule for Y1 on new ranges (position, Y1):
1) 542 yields 2.62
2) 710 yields 2.937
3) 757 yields 3.901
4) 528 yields 3.72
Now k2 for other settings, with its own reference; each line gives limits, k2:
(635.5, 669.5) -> 649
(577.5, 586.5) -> 581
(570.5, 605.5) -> 574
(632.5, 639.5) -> 639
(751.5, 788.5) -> 775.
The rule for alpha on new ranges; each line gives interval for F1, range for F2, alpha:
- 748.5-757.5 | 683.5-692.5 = 65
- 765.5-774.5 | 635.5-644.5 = 130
